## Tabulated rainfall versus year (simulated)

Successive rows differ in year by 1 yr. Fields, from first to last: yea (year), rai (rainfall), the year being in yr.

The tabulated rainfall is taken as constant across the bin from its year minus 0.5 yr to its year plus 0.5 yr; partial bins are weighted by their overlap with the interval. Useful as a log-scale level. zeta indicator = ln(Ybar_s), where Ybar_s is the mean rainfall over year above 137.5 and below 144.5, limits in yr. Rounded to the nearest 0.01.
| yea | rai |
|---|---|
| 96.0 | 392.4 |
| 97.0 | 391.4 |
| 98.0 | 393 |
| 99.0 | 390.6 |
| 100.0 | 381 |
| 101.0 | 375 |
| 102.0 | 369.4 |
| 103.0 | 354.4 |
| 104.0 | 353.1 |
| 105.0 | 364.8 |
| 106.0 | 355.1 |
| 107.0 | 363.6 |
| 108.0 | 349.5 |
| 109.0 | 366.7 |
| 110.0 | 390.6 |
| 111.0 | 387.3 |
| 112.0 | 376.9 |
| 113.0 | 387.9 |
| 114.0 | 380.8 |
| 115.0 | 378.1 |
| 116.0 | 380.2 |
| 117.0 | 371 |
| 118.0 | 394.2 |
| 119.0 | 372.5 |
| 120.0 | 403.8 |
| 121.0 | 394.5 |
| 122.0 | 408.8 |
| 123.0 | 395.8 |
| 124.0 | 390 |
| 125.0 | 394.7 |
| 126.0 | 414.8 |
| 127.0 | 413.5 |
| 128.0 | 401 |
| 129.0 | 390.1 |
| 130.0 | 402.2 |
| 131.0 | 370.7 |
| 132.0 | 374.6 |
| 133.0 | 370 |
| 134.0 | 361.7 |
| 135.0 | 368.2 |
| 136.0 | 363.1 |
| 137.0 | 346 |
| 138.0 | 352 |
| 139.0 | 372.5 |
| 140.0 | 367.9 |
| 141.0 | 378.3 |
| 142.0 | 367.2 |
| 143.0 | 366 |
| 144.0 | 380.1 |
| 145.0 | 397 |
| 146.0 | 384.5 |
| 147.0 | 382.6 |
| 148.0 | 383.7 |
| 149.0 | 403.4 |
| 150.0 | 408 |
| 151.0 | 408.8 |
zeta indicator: 5.91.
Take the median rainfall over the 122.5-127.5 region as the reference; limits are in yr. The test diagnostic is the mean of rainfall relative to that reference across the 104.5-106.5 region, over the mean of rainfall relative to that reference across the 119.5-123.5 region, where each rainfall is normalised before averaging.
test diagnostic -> 0.90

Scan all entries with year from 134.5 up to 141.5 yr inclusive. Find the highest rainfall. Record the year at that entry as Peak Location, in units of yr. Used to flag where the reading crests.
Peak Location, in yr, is 141.0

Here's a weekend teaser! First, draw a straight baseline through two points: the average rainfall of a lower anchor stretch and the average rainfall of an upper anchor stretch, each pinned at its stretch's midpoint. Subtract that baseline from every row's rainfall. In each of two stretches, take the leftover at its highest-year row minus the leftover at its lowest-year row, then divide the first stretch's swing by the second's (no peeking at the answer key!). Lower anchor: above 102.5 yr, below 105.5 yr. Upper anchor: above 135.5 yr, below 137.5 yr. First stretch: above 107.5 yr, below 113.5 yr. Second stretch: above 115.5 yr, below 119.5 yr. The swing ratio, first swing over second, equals -5.2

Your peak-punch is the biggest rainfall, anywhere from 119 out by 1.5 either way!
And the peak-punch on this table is 403.8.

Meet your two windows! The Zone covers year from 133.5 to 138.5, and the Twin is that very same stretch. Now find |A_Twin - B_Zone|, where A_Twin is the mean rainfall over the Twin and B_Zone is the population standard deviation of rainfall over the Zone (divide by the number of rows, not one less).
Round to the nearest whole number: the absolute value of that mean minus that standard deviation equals 350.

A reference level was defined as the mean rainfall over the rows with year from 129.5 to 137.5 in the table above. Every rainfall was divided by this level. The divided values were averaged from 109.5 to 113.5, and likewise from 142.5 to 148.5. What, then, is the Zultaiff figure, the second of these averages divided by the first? 0.99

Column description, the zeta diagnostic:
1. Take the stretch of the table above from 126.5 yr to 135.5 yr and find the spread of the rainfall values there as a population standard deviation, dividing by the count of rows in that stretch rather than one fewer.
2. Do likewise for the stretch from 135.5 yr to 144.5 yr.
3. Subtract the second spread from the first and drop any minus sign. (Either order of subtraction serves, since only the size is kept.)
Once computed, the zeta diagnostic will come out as 6.9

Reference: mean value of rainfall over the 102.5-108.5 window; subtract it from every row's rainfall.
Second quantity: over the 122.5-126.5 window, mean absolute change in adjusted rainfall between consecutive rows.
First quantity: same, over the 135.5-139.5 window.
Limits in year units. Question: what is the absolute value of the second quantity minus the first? 4.3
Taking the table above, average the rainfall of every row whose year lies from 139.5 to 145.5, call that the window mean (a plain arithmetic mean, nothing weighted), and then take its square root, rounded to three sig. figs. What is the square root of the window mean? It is 19.4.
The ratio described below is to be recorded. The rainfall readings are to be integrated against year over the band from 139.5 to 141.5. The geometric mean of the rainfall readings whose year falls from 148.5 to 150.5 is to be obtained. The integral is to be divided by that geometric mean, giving 1.84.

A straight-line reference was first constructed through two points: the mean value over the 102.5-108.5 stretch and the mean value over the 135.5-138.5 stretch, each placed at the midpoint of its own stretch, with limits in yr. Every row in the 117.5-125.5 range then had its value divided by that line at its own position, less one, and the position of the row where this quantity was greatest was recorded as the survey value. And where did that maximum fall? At 122.0 yr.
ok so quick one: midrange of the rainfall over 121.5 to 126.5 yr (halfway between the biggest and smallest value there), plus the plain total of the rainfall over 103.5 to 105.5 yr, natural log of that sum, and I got 7.0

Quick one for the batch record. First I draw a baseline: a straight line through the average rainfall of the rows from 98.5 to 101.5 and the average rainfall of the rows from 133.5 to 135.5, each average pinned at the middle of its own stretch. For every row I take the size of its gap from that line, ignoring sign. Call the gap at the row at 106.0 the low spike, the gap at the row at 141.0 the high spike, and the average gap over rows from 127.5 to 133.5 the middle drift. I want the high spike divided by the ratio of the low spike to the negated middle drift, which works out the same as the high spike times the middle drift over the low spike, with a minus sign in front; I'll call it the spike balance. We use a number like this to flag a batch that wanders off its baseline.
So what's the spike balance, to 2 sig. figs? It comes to -12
